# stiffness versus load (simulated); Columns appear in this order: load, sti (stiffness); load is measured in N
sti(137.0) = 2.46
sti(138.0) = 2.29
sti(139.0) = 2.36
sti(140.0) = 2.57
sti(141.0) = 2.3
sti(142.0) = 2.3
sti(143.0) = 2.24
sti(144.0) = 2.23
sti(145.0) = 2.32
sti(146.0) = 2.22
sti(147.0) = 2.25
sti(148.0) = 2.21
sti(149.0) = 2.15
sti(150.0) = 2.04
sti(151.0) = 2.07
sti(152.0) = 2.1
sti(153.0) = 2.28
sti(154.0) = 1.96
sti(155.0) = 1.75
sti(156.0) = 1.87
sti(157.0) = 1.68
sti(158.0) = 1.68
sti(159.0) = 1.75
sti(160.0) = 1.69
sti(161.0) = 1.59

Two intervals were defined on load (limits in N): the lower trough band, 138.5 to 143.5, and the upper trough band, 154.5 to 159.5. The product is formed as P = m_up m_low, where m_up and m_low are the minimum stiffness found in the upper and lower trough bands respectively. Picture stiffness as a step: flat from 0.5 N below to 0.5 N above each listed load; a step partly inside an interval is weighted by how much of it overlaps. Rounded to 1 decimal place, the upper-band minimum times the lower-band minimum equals 3.8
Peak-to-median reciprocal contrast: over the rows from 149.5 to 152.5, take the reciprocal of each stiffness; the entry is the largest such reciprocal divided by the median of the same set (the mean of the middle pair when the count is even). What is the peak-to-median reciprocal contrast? 1.01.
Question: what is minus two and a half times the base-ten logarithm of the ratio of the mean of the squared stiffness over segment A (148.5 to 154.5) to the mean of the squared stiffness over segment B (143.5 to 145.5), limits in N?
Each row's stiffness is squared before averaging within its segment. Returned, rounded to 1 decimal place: 0.2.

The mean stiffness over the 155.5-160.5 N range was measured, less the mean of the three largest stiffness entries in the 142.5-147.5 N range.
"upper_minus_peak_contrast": -0.54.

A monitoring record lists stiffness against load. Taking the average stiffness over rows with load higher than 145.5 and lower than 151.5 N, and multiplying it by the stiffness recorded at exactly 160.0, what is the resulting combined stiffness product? 3.6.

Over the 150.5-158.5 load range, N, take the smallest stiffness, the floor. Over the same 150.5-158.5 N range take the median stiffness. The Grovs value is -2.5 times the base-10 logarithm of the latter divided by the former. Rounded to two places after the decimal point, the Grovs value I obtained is -0.14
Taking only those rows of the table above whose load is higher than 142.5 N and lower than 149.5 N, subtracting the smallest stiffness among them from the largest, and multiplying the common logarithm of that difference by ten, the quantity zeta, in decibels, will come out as -8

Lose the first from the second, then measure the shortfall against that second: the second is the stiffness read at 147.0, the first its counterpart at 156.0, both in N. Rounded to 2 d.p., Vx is 0.17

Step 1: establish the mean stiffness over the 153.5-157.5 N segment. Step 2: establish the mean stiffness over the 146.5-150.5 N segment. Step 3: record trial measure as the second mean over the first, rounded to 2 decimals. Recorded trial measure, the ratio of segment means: 1.19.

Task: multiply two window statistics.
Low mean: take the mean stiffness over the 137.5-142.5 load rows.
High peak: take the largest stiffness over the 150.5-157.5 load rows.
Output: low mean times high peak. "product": 5.4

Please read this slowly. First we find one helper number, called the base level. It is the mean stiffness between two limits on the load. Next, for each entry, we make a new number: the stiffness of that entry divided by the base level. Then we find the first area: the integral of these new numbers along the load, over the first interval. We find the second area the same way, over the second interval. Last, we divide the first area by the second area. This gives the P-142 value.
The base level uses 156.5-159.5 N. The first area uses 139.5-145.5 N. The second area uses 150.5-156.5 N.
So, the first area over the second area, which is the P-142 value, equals 1.16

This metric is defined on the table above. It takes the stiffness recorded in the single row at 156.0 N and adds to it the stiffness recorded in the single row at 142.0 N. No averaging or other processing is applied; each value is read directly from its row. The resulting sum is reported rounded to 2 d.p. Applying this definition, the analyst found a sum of 4.17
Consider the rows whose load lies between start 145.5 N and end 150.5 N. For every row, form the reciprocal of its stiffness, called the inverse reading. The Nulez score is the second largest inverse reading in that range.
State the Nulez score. 0.47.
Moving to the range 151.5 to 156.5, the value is 0.53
